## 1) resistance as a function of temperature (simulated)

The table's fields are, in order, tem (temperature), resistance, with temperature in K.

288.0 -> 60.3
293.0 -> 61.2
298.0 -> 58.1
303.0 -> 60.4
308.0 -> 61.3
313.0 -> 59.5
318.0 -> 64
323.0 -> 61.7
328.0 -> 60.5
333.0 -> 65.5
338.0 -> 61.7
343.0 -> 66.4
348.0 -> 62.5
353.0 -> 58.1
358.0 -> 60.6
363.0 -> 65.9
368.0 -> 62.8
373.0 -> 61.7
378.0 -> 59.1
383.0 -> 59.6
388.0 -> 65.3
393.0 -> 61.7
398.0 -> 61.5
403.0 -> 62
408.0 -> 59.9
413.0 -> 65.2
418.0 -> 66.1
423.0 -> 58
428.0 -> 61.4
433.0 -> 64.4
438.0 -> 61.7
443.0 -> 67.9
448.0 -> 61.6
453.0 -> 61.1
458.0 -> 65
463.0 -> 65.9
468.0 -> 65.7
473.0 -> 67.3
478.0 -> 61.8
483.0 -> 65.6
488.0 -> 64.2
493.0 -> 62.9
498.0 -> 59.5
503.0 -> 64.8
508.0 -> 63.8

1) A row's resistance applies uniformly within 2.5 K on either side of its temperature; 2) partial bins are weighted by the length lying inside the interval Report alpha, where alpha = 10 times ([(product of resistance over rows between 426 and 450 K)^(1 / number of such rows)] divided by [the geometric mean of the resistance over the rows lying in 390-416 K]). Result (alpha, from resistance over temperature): 10.2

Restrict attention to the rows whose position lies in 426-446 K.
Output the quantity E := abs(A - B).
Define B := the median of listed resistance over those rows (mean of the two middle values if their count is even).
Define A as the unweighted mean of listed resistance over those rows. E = 0.80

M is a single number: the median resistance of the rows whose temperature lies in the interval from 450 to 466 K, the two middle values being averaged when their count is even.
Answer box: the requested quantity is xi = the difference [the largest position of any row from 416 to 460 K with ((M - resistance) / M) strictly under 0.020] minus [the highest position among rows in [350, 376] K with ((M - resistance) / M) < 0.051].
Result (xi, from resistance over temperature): 85 K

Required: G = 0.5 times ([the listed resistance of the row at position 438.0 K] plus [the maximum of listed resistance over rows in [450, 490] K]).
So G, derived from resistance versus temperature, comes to 64.5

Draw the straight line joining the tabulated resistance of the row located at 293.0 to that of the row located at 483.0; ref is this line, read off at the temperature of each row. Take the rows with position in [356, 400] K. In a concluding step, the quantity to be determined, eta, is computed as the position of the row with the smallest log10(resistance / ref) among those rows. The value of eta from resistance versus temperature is 378.0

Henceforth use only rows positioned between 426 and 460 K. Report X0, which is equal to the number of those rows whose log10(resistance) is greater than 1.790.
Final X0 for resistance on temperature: 4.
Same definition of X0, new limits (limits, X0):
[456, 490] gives 7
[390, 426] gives 4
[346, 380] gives 4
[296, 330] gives 2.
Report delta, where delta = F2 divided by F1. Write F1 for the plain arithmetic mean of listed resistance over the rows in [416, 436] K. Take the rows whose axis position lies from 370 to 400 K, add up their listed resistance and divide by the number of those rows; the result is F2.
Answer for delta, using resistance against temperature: 0.98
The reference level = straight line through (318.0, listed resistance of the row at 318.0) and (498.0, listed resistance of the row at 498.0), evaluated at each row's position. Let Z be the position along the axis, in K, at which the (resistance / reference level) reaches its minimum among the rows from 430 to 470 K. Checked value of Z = 453.0 K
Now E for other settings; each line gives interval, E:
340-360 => 0.35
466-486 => 0.55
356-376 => 0.50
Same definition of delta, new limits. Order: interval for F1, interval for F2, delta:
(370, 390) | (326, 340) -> 1.02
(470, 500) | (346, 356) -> 0.95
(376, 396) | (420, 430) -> 0.97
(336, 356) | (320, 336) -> 1.01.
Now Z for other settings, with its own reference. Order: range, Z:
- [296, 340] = 298.0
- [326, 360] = 353.0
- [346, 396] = 353.0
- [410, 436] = 423.0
